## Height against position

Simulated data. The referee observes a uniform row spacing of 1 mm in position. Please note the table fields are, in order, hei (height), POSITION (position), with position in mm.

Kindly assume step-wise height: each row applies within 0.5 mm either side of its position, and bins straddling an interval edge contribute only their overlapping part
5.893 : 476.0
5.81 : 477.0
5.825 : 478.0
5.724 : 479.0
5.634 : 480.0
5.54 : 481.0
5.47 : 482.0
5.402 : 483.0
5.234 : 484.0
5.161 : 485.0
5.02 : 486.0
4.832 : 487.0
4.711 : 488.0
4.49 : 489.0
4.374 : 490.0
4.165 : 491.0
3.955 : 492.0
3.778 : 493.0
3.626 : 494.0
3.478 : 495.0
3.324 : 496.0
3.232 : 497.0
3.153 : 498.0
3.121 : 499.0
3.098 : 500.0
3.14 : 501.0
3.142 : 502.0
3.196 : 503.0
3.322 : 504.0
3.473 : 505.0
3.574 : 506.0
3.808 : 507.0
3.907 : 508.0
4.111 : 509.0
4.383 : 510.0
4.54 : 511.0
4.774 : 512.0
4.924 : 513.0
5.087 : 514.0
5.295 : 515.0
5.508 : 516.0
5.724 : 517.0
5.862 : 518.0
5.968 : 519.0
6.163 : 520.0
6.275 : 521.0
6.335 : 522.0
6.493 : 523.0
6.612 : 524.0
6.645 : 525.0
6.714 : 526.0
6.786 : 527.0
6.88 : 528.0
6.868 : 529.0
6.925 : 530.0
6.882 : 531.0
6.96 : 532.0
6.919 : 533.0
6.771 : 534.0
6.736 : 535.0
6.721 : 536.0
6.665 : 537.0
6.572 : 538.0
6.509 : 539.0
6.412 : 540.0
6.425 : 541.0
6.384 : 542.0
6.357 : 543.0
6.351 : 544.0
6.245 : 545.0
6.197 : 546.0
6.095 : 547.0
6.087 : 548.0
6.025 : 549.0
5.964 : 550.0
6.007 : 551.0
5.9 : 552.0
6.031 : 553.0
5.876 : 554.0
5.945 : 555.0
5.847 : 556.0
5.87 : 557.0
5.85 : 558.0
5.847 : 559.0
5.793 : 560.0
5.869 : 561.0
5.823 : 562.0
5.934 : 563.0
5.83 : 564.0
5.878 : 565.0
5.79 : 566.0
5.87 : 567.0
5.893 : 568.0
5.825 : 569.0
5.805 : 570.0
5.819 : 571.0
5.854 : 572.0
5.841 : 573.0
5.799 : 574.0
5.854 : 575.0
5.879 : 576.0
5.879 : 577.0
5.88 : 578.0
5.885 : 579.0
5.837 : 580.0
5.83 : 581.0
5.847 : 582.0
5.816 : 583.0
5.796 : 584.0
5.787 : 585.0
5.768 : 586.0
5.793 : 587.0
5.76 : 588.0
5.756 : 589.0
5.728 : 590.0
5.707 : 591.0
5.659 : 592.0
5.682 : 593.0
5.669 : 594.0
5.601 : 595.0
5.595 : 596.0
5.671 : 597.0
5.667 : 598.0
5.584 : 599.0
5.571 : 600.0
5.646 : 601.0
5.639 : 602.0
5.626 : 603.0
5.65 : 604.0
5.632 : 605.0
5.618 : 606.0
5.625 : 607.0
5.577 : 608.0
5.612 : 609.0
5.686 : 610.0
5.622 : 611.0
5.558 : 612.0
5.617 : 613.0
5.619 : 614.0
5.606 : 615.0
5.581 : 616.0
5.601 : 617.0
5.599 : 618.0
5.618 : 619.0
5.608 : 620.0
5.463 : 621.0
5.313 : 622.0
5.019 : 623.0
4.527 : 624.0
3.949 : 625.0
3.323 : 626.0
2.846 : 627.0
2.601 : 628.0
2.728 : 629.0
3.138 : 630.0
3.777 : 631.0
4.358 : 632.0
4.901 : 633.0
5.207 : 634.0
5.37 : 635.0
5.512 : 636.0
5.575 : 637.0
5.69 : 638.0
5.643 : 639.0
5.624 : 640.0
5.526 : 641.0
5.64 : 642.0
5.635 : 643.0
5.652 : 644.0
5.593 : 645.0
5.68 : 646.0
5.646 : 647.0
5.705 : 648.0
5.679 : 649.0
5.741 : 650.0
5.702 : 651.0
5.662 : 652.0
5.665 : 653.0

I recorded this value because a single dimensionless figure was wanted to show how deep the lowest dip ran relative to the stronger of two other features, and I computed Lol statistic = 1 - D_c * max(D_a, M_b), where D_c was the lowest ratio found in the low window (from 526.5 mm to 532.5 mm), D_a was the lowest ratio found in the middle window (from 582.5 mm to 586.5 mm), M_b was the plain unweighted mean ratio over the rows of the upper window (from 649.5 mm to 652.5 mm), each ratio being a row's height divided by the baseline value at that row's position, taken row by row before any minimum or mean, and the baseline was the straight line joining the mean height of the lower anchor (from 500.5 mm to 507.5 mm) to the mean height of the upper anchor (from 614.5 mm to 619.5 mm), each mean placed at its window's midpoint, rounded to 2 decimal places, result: -1.03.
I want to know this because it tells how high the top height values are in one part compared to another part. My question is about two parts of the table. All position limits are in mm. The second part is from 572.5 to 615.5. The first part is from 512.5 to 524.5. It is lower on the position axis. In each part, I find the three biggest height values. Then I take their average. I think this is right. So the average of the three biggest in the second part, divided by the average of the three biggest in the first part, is 0.91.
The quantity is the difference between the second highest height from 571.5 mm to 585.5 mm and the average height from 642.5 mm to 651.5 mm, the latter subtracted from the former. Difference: 0.21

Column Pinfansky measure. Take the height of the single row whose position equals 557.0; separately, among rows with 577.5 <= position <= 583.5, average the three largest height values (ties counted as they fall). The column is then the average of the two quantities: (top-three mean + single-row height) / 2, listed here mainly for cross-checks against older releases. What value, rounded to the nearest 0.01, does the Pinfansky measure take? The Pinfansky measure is 5.87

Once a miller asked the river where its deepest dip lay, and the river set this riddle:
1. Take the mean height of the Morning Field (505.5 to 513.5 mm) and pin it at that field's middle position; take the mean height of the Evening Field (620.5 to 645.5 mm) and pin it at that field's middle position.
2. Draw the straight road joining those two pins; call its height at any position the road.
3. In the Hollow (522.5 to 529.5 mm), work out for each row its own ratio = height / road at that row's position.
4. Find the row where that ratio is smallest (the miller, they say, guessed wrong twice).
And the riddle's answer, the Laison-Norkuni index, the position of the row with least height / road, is 523.0 mm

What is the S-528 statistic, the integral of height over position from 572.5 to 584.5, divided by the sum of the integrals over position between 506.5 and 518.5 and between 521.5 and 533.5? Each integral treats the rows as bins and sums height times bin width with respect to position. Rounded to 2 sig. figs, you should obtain 0.50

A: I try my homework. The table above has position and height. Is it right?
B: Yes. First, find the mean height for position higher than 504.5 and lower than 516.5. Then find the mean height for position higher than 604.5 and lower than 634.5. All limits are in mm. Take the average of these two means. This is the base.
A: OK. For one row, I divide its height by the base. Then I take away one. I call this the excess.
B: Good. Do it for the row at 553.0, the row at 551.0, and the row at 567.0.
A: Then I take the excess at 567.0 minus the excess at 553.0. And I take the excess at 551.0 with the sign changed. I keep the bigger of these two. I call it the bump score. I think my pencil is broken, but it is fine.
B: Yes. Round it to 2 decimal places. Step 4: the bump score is -0.03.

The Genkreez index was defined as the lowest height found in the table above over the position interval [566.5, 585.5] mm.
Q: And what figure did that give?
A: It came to 5.787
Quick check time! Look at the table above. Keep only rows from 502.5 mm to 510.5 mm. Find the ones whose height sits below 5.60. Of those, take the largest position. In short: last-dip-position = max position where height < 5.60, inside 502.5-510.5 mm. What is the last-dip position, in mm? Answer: 510.0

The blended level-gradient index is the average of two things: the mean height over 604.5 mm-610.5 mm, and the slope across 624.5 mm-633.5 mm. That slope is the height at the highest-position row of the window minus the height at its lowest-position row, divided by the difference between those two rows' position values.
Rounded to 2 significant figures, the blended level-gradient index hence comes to 2.9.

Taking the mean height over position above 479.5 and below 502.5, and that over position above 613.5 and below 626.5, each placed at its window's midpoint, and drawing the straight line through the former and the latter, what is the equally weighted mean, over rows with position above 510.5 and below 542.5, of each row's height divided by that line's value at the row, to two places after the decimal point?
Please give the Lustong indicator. 1.40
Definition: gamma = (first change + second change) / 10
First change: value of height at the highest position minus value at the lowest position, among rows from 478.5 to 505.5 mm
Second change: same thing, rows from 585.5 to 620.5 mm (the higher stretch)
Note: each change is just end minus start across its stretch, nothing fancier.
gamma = -0.24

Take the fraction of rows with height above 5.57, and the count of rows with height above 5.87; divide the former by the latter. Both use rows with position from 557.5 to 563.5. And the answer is 1.00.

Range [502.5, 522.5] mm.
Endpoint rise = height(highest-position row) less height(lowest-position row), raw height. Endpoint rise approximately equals 3.1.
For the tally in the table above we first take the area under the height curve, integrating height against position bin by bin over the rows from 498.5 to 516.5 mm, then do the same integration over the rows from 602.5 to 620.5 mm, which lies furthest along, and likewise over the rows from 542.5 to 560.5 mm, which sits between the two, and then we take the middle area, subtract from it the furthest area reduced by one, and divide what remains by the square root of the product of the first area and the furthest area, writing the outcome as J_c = 0.10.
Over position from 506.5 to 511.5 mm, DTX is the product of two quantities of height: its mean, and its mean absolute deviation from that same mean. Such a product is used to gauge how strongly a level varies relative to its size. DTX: 1.03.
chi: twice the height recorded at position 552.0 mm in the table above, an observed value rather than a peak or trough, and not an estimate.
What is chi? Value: 11.8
